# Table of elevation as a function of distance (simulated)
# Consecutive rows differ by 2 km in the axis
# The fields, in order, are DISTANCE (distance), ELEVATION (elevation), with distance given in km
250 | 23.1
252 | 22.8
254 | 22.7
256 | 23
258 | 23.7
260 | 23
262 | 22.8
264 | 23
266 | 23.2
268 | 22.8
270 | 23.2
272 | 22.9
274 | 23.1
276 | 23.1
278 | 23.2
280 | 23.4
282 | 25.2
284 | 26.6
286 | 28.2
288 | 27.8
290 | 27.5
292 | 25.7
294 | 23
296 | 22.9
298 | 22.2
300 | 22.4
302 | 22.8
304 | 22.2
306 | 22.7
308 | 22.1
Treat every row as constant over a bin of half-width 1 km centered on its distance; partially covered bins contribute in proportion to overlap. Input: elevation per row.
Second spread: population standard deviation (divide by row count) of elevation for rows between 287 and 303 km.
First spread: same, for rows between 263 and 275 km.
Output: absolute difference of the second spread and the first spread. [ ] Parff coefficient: 2.0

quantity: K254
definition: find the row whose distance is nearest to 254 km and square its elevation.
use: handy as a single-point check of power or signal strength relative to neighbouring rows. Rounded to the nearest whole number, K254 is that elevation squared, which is 515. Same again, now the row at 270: 538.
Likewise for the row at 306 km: 515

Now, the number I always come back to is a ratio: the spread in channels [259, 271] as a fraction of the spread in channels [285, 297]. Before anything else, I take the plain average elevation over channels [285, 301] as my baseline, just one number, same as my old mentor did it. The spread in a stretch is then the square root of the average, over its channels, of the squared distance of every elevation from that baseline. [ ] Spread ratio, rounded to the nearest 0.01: 0.83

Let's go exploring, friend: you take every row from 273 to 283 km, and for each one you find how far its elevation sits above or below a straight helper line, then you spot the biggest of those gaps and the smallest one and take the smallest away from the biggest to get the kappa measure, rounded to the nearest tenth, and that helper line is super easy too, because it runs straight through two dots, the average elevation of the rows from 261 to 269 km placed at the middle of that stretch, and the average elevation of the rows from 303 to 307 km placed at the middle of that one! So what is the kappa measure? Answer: 2.2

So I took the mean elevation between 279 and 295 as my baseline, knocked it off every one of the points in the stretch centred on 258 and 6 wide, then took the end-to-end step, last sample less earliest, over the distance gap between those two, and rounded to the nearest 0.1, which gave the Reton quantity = 0.0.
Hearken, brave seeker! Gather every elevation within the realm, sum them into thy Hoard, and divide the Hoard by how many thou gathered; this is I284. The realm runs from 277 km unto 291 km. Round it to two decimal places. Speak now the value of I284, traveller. 25.99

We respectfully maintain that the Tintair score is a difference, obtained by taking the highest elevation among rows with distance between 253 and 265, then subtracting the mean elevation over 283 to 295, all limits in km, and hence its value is -2.8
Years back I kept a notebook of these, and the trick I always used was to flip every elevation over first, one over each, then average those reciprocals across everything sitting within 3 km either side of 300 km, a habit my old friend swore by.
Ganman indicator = 0.0445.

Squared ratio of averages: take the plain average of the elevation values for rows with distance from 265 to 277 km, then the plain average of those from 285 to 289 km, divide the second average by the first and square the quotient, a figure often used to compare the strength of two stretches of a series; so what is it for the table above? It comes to 1.5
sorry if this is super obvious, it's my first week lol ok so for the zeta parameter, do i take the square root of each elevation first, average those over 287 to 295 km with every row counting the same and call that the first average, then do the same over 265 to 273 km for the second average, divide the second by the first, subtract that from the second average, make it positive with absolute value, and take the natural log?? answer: 1.35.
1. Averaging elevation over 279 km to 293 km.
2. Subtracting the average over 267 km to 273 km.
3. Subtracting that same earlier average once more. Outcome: -19.6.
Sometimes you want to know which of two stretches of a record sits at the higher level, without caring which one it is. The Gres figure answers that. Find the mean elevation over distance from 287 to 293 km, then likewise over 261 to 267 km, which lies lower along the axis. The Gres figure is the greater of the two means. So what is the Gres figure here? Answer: 27.0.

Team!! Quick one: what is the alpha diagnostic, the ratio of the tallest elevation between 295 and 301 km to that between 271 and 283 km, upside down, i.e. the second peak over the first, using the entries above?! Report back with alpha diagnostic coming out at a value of 1.10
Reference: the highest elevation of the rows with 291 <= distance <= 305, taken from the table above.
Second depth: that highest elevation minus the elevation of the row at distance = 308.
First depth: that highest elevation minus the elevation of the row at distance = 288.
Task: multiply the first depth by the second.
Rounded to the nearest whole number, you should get -8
